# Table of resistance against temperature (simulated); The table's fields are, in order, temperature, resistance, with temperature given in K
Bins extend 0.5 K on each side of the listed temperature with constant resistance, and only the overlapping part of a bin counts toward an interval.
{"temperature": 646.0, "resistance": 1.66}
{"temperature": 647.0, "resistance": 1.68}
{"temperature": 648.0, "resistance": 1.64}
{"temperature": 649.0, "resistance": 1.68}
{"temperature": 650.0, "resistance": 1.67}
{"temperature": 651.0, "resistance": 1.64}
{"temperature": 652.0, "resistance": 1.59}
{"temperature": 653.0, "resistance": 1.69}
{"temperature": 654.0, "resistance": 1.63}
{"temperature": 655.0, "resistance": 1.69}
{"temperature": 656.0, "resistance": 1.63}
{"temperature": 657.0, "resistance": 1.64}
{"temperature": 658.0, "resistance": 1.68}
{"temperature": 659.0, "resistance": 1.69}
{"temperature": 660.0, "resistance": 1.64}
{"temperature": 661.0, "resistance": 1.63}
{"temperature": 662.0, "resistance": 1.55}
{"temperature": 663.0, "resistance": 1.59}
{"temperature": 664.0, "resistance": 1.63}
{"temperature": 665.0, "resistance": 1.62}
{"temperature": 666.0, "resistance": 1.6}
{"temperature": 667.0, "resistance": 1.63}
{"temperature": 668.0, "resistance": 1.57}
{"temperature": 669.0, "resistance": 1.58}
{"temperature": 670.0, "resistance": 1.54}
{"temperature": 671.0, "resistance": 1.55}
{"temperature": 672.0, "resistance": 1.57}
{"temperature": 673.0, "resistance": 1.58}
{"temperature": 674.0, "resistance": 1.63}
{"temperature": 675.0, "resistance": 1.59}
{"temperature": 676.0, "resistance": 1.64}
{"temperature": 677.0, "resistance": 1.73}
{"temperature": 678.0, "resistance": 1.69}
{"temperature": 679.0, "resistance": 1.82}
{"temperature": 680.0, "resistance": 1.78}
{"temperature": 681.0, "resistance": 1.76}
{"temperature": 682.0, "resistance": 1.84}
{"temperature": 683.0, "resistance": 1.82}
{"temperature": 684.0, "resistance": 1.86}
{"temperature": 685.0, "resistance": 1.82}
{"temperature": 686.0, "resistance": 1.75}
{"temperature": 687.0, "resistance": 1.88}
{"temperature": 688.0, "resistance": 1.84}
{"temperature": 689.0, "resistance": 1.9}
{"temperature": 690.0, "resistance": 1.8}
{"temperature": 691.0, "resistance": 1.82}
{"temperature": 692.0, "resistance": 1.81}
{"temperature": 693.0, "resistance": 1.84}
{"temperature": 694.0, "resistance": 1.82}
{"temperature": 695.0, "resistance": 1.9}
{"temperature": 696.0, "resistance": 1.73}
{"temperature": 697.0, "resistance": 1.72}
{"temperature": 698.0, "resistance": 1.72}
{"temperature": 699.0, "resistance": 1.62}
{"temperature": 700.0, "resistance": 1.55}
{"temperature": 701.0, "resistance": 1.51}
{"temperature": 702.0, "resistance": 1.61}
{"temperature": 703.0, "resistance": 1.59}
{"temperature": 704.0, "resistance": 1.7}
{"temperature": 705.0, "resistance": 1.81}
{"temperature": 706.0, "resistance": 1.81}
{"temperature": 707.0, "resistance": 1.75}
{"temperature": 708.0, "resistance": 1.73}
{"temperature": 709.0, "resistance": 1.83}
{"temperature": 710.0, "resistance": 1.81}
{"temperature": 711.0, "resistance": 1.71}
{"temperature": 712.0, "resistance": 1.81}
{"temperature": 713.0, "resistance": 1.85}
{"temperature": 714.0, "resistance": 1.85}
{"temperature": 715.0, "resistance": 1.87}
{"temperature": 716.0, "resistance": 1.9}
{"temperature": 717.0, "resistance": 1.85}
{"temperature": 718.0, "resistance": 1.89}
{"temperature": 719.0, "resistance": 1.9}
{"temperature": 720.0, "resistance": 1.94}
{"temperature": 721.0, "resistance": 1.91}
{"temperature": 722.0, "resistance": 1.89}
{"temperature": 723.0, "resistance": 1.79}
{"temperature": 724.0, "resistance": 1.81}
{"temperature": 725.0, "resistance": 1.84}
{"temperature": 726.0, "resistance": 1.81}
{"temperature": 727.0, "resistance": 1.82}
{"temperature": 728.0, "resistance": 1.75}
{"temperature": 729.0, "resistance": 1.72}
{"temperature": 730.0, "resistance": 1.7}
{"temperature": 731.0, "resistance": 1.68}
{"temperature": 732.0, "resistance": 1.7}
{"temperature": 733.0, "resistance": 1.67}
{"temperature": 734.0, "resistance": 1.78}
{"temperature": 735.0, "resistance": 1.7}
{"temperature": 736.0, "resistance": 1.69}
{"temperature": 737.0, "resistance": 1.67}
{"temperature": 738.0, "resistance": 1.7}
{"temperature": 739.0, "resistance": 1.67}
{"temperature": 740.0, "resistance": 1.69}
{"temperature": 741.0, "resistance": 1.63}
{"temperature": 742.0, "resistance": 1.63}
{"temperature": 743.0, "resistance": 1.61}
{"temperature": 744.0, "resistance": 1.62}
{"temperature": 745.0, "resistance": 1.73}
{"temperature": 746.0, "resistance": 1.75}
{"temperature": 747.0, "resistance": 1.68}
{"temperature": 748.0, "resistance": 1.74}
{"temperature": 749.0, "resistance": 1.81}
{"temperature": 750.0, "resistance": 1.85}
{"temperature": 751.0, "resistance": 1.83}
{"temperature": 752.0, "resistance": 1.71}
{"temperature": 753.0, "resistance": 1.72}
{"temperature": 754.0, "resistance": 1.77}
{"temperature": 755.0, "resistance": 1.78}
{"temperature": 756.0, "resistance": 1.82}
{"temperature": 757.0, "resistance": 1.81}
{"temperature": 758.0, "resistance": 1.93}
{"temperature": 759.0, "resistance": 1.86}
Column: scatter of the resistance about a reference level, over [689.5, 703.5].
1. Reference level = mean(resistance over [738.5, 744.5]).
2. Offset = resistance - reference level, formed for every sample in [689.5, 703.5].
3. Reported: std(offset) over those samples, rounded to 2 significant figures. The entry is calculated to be 0.12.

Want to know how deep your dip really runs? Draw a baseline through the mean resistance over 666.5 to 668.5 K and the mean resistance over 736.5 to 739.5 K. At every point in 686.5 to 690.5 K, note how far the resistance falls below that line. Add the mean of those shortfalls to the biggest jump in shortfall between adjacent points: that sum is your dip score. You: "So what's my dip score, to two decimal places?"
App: -0.13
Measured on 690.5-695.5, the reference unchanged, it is -0.13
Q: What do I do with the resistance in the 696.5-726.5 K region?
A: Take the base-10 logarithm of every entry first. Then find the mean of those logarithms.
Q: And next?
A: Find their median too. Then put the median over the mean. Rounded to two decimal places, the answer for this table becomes 1.03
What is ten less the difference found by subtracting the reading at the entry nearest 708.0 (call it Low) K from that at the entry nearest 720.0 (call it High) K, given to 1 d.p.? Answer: 9.8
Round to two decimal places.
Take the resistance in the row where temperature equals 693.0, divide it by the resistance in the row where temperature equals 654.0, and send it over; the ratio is 1.13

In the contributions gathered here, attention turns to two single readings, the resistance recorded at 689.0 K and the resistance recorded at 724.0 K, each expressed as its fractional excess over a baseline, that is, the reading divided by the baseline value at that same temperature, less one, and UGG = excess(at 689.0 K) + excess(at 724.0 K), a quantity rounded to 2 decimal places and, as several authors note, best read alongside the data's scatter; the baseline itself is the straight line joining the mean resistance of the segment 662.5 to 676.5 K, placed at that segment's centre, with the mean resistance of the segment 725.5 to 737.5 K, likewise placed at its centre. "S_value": 0.22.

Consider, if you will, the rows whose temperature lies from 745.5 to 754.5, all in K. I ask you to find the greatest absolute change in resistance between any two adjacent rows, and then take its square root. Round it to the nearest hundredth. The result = 0.35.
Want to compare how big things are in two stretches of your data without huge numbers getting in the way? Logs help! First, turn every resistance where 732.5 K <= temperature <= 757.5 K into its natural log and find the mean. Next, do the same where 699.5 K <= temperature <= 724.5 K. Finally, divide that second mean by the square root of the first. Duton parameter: 0.78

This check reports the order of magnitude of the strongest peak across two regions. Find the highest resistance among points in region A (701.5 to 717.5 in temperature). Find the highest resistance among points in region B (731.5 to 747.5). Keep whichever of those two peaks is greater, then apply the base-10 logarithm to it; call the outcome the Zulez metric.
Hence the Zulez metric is 0.279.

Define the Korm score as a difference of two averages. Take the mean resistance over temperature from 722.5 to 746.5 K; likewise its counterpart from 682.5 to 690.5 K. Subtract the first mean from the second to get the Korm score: 0.12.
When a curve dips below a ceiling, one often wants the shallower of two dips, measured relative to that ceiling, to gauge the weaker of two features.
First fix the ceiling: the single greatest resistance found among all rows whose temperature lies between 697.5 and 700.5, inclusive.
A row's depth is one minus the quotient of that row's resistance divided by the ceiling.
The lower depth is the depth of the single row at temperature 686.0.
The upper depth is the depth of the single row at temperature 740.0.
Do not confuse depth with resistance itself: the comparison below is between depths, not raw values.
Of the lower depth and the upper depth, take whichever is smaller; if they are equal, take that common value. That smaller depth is -0.02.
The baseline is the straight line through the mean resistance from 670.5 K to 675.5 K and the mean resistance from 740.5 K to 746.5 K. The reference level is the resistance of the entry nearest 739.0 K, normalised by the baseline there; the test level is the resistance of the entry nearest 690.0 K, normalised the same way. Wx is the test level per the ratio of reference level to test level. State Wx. 1.25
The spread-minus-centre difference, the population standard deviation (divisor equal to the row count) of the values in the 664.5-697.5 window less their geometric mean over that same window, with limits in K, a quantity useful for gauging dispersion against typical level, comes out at -1.61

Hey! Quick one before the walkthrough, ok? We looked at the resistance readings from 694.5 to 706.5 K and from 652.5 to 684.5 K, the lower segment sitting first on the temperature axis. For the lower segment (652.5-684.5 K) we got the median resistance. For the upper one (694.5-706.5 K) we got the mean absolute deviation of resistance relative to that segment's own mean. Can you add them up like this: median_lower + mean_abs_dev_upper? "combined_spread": 1.72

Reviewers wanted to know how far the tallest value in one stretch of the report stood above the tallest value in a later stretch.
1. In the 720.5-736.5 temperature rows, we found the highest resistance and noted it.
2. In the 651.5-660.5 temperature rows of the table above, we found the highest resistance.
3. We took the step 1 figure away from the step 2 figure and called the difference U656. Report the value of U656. -0.22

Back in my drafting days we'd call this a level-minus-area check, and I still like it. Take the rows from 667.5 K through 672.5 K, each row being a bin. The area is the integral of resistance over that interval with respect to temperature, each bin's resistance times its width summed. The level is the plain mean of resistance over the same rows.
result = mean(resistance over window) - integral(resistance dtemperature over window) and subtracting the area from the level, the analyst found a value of -6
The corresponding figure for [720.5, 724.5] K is -6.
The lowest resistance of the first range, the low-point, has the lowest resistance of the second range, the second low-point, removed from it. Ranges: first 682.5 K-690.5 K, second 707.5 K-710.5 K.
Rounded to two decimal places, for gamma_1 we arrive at 0.02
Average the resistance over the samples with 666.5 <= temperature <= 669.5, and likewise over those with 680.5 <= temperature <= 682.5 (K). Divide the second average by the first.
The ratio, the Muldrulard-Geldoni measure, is 1.13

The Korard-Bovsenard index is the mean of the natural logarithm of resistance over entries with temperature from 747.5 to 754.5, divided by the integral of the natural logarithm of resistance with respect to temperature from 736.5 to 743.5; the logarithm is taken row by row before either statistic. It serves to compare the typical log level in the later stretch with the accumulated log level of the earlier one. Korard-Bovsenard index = 0.16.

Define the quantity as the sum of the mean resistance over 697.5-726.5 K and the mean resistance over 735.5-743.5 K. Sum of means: 3.44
